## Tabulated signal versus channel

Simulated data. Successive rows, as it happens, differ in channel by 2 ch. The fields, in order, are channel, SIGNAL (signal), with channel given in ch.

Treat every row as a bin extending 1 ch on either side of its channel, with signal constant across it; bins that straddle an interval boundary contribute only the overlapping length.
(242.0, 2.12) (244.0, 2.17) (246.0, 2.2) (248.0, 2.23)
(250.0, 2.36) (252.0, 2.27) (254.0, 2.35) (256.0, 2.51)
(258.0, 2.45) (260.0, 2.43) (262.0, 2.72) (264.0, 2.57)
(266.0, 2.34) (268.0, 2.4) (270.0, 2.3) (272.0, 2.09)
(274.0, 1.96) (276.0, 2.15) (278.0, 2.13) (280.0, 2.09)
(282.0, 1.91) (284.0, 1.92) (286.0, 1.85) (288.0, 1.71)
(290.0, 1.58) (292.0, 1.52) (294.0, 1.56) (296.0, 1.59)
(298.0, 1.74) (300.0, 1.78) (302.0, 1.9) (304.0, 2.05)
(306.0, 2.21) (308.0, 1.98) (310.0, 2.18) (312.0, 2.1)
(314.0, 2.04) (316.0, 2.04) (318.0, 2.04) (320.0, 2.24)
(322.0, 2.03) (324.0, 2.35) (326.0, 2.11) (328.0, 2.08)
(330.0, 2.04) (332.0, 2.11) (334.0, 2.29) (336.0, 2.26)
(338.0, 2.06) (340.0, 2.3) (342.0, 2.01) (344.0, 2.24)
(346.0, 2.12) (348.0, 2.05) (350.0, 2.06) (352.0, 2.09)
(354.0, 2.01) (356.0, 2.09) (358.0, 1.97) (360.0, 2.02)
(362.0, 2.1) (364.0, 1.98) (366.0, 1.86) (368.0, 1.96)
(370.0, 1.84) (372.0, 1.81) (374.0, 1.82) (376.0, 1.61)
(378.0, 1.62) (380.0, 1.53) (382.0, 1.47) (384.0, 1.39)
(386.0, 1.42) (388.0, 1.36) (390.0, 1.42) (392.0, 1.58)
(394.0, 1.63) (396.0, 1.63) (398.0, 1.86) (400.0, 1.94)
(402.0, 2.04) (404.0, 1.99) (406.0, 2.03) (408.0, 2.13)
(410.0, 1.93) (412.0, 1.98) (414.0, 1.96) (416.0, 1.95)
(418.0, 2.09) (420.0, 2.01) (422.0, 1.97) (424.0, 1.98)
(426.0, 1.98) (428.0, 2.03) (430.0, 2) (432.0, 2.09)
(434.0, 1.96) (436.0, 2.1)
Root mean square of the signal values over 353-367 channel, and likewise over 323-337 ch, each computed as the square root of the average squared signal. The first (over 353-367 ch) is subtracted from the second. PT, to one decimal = 0.2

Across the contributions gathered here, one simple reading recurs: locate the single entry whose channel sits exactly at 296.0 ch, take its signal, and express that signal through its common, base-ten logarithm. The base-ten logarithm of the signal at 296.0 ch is 0.20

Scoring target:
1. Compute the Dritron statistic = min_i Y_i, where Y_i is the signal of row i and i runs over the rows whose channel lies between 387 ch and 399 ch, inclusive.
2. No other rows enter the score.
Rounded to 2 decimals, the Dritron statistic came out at 1.36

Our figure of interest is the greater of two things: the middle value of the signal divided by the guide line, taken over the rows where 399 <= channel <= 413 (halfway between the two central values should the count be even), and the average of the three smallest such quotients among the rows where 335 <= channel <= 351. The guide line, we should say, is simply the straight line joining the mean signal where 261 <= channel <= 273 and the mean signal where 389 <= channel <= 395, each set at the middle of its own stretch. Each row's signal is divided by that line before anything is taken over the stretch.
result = 1.38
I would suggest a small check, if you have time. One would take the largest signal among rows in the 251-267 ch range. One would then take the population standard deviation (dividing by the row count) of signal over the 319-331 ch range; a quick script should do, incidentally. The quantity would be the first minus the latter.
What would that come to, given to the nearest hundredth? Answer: 2.60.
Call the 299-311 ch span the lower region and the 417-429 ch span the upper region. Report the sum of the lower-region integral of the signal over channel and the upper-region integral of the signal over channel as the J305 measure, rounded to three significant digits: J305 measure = 48.3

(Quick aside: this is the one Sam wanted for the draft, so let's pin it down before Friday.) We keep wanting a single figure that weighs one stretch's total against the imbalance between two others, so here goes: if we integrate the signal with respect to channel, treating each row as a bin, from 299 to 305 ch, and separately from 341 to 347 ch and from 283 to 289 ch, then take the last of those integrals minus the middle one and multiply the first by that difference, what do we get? -20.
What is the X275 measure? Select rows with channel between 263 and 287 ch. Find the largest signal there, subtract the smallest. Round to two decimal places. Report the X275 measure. 0.72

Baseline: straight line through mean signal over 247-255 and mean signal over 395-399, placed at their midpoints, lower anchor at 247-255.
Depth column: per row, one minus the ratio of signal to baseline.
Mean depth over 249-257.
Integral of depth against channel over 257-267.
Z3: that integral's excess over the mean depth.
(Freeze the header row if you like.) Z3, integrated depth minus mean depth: -1.0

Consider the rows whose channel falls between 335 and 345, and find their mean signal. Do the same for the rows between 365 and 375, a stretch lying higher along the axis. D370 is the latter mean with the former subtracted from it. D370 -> -0.3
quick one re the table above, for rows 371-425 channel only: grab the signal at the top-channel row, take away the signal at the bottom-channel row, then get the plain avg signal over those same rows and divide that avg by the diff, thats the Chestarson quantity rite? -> 10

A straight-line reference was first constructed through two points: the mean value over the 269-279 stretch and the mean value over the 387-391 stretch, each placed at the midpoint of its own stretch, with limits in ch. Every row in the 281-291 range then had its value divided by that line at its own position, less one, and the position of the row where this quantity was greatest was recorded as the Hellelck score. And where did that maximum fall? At 284.0 ch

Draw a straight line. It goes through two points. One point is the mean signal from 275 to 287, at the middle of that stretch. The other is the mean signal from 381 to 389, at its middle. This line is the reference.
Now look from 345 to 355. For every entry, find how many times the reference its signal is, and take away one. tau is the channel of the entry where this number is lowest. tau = 348.0 ch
